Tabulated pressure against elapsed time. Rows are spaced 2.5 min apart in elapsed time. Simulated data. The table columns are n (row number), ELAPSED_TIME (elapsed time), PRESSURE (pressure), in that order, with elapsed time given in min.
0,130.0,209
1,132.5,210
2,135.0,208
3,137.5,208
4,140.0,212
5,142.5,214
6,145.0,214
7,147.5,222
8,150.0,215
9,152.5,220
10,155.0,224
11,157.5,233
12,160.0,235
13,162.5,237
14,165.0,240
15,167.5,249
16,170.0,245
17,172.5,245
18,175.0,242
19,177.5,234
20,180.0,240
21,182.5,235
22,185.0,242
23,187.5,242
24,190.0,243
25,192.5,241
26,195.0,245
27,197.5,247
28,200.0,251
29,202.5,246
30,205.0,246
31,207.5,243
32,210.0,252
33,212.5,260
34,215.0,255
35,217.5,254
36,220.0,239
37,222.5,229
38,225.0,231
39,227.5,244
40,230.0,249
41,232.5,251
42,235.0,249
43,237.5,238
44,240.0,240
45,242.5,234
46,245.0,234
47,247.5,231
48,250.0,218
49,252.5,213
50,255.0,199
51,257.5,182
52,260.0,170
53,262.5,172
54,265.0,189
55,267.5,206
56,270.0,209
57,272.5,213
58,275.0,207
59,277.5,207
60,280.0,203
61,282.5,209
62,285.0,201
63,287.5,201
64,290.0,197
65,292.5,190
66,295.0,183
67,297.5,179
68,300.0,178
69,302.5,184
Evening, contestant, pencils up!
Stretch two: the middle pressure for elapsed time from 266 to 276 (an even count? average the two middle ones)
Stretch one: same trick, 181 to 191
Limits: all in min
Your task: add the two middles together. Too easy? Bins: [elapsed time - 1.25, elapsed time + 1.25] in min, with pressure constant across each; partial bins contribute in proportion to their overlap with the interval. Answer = 450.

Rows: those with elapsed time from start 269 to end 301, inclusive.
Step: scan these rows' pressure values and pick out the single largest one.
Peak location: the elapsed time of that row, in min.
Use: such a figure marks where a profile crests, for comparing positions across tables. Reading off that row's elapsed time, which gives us 272.5 min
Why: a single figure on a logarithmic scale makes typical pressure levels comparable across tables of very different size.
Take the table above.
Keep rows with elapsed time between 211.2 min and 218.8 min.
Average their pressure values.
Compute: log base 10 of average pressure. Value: 2.41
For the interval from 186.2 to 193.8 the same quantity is 2.38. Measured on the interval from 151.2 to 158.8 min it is 2.35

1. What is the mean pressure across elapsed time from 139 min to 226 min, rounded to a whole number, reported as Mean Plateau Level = 238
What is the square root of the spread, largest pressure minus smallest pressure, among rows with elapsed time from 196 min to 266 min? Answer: 9.5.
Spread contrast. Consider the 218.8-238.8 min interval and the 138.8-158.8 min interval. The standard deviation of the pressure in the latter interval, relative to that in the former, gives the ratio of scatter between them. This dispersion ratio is 0.84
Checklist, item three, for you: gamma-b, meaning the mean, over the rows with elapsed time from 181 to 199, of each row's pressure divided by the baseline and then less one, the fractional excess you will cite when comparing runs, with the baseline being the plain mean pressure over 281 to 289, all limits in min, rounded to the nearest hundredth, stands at 0.19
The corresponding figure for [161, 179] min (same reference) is 0.19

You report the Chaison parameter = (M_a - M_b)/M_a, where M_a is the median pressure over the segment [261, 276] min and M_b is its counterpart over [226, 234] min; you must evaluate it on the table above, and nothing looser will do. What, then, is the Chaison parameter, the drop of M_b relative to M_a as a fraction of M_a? -0.21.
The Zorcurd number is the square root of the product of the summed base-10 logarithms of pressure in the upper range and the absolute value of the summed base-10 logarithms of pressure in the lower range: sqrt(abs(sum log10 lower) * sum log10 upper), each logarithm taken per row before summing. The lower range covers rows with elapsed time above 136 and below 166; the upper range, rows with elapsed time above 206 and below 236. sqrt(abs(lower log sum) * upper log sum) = 28.4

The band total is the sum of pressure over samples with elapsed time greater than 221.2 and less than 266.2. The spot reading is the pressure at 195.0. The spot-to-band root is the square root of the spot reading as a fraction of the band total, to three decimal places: 0.248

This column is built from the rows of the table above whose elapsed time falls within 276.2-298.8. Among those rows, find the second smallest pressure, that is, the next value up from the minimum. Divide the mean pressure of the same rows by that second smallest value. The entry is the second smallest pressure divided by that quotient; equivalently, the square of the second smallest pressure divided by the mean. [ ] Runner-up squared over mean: 170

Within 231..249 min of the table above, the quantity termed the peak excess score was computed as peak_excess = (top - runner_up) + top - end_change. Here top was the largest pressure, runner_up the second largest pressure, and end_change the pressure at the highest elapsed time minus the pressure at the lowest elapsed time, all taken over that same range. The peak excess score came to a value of 273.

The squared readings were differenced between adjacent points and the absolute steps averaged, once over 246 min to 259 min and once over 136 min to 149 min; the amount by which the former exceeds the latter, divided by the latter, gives 2.4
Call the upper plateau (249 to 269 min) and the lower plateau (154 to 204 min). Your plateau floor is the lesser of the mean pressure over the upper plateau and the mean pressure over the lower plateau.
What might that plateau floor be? 194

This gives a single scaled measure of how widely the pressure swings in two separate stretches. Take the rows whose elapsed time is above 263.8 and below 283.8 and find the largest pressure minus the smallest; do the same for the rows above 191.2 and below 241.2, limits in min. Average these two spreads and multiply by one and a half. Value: 41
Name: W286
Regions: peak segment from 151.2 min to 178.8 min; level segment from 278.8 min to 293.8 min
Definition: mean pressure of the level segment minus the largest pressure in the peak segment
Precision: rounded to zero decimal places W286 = -49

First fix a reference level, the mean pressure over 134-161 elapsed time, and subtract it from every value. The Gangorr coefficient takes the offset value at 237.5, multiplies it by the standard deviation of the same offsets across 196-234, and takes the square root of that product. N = 13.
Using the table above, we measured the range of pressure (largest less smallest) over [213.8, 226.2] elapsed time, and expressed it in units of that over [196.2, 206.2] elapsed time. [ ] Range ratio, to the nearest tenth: 5.2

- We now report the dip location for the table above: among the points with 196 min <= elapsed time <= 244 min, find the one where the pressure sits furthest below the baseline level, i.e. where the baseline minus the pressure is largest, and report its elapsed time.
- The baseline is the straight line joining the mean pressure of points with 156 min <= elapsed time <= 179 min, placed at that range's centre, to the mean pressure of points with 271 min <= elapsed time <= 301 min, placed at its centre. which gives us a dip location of 222.5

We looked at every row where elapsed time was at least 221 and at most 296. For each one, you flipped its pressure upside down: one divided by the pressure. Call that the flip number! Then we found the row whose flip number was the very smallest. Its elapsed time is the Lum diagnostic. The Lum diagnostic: 232.5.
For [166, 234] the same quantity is 212.5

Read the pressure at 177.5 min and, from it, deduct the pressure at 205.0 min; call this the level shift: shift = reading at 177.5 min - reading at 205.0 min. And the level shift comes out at -12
